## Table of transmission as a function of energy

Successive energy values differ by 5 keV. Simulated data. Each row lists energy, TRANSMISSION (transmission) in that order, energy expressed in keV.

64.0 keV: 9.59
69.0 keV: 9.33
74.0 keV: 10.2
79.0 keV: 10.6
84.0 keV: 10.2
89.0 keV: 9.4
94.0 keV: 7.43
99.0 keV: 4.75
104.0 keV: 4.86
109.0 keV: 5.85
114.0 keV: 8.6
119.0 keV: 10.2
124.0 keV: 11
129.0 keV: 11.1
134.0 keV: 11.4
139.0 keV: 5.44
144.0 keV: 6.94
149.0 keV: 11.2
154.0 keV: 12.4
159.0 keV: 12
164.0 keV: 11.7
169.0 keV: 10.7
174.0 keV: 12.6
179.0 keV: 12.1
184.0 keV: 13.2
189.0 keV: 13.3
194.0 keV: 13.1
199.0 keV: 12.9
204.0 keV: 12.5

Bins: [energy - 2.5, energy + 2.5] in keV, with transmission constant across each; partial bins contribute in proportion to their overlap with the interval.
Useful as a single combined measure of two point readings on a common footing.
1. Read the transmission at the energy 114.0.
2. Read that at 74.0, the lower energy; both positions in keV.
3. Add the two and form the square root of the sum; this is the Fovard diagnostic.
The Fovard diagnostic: 4.3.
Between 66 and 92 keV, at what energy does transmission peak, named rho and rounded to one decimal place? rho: 79.0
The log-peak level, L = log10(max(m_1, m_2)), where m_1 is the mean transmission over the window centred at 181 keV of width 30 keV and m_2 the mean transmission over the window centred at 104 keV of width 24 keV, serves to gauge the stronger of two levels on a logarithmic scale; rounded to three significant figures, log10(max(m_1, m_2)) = 1.10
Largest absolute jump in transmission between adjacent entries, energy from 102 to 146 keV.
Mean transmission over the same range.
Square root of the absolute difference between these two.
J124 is 1.6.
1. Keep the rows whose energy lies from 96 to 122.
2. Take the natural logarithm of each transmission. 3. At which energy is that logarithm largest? 119.0 keV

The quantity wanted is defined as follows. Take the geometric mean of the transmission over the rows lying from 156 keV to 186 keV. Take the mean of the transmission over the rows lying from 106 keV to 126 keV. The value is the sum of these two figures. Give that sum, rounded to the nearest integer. 21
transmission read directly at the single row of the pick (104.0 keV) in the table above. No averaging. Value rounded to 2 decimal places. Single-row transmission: 4.86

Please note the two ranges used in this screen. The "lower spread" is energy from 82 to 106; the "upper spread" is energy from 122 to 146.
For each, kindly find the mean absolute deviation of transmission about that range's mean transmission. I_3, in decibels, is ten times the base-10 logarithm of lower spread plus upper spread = 6.4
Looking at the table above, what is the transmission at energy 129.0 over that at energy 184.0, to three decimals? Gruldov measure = 0.841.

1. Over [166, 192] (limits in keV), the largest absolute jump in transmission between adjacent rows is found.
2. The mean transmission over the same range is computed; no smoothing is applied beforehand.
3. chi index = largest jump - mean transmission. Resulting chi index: -10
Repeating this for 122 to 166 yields -4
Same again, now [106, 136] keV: -7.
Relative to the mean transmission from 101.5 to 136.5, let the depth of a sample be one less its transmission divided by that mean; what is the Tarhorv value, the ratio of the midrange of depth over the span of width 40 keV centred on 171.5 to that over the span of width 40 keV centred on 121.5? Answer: -3.4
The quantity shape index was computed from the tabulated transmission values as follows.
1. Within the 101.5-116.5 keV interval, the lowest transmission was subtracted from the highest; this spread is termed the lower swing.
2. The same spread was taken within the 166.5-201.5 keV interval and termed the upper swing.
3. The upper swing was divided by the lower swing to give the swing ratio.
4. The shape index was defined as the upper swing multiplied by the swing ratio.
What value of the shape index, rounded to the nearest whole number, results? 2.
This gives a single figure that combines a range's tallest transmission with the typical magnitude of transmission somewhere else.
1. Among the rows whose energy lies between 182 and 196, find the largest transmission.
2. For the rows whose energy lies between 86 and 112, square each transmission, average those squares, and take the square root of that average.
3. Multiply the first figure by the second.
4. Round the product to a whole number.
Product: 89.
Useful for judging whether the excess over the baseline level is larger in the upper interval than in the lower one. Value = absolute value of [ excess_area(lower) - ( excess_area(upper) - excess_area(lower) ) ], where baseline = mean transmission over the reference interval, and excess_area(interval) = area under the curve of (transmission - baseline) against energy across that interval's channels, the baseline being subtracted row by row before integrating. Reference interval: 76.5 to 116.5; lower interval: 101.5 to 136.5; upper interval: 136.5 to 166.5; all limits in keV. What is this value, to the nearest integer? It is 23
